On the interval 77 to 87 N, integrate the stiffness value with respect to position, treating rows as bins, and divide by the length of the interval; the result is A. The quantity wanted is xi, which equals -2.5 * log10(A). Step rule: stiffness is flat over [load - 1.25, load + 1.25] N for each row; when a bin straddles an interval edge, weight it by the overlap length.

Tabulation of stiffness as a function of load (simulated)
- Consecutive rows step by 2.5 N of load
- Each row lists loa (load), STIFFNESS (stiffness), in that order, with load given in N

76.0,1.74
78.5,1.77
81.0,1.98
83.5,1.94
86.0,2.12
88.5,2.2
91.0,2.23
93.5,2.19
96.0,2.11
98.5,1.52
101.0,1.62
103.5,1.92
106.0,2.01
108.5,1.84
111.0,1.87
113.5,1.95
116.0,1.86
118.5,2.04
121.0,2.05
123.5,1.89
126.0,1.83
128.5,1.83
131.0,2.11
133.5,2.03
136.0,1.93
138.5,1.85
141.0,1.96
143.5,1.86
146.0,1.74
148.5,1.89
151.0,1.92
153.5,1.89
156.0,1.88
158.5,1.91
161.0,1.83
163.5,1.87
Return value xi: -0.72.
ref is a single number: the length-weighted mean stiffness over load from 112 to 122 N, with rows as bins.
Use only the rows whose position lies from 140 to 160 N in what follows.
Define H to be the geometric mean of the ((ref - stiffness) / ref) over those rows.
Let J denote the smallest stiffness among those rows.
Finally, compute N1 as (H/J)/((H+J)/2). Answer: 0.0225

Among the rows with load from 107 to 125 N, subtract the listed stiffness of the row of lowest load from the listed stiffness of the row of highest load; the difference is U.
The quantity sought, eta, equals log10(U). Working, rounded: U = 0.050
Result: -1.30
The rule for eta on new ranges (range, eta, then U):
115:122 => -0.72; 0.190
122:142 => -1.15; 0.070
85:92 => -0.96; 0.110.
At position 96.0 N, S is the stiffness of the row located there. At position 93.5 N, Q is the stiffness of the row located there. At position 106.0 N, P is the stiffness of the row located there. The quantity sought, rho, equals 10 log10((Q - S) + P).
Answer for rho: 3.20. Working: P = 2.01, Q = 2.19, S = 2.11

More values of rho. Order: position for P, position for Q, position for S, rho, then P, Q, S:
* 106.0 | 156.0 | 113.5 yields 2.88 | 2.01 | 1.88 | 1.95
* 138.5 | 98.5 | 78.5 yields 2.04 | 1.85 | 1.52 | 1.77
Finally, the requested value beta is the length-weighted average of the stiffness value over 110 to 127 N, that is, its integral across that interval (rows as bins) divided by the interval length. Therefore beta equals 1.93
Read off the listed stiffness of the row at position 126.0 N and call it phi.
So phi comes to 1.83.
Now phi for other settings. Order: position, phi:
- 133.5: 2.03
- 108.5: 1.84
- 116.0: 1.86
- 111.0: 1.87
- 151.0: 1.92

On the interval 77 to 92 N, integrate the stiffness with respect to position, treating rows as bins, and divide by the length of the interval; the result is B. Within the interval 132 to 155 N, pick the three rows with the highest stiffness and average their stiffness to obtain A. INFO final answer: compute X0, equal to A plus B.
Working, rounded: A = 1.97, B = 2.03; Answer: 4.01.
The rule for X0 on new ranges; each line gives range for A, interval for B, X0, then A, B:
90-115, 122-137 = 4.12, 2.18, 1.94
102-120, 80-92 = 4.09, 2.00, 2.09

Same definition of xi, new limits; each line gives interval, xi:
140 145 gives -0.70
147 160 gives -0.69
